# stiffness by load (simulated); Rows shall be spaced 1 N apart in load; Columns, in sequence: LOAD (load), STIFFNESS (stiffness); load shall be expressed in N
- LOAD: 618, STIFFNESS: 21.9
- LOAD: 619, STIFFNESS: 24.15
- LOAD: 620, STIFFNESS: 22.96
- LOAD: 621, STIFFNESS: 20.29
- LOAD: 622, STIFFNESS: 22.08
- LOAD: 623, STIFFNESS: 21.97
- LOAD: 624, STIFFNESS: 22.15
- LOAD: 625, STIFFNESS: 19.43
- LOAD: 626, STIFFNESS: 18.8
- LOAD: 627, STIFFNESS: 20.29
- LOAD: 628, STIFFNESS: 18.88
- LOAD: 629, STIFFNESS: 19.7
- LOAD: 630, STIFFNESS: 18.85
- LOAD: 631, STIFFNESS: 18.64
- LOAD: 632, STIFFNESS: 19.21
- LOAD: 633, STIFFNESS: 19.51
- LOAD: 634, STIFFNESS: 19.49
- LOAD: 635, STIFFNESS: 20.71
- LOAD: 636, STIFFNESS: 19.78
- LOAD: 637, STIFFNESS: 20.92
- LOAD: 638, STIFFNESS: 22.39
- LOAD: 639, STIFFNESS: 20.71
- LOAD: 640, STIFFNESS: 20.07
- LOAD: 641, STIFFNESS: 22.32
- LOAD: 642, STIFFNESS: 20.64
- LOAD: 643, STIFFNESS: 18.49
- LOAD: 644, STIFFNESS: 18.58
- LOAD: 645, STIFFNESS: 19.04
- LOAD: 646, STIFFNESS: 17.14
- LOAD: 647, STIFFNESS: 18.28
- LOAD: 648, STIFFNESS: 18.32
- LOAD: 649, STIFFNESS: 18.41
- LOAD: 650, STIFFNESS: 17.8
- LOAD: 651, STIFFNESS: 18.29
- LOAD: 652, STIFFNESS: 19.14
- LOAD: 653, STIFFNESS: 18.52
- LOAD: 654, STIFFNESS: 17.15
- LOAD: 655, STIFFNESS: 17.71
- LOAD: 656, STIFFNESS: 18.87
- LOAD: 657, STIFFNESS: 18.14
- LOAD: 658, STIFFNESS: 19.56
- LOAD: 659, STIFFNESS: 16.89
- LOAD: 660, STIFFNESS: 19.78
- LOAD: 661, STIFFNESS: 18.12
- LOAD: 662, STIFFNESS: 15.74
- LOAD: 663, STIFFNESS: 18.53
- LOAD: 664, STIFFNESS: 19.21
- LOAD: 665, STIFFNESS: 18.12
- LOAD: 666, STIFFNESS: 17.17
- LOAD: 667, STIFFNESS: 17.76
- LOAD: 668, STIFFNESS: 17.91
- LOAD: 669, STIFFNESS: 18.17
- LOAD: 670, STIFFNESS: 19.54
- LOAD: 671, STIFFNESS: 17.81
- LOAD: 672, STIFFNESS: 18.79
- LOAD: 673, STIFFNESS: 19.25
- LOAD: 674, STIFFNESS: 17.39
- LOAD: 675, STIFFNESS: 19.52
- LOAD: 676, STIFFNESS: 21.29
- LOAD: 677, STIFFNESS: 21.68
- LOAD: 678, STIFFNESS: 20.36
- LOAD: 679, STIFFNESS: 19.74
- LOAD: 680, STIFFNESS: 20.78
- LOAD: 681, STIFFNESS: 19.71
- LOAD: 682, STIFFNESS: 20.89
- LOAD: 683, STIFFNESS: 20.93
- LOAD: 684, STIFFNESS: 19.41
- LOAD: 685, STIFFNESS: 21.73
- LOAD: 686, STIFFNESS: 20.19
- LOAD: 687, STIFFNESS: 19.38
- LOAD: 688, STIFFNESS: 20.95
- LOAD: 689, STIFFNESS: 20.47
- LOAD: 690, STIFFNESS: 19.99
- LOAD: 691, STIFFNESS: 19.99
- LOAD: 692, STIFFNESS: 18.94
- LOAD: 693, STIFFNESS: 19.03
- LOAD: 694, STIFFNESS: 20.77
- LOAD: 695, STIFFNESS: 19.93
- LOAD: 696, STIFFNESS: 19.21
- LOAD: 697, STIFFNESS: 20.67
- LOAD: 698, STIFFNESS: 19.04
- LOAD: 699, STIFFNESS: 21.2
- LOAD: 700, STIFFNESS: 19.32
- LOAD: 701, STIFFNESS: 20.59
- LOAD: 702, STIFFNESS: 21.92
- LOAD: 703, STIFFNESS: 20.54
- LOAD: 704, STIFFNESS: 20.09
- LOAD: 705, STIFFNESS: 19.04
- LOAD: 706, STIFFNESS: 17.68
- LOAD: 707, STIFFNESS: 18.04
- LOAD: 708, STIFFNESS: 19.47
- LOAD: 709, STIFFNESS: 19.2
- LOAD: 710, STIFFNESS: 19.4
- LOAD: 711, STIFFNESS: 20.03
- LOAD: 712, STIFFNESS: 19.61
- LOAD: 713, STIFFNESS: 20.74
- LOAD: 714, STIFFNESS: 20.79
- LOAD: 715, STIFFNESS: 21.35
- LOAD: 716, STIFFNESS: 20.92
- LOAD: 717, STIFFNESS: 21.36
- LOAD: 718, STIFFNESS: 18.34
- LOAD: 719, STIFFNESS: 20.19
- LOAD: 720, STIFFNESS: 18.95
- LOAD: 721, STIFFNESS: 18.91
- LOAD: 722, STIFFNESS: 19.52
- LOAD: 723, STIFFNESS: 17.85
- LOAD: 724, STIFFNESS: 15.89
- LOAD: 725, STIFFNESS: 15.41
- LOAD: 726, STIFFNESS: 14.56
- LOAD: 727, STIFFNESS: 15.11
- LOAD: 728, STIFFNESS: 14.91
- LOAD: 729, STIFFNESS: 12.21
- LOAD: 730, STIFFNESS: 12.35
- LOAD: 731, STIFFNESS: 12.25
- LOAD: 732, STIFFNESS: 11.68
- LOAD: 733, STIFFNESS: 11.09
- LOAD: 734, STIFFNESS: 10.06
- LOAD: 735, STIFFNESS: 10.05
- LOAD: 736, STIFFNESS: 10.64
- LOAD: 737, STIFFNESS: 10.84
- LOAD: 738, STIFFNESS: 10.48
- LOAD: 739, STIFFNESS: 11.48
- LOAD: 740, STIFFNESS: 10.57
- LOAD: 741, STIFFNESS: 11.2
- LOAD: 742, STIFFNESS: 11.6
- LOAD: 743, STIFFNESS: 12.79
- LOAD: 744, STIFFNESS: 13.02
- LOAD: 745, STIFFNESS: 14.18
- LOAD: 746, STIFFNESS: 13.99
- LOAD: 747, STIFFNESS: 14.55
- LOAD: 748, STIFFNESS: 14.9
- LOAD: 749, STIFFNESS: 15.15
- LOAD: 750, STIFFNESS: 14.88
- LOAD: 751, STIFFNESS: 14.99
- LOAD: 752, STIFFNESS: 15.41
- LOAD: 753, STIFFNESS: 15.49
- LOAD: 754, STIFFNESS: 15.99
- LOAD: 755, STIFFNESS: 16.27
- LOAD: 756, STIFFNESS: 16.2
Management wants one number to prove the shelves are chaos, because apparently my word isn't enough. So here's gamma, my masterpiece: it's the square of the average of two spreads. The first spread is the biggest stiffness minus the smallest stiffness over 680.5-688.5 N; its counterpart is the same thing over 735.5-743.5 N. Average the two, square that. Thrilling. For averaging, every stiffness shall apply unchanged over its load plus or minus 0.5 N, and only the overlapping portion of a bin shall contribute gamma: 5.4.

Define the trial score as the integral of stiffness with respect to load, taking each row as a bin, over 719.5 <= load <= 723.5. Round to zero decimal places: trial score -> 75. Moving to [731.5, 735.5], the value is 43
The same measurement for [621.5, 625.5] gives 86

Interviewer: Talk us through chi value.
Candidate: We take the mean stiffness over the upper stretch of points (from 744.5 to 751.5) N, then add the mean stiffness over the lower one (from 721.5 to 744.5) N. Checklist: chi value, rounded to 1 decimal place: 27.5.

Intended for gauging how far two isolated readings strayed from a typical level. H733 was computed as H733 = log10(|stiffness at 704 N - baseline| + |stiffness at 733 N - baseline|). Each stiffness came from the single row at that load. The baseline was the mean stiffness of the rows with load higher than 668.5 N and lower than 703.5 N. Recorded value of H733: 0.95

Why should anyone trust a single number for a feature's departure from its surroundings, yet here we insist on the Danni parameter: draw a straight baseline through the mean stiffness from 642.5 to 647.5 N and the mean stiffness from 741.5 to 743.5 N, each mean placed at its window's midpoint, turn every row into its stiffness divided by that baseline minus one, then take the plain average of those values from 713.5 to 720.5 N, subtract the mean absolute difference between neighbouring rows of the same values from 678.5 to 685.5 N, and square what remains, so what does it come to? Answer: 0.15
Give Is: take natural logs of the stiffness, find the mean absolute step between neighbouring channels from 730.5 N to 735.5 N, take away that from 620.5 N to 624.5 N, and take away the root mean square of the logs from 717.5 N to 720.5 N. -2.94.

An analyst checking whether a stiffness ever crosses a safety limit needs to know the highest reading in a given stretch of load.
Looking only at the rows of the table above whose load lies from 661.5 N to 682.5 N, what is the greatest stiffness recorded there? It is 21.68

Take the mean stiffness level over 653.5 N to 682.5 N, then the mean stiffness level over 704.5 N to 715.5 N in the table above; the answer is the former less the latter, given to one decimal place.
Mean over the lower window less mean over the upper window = -0.8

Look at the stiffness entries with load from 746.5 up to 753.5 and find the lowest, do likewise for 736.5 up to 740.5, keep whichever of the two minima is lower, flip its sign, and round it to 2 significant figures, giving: -10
